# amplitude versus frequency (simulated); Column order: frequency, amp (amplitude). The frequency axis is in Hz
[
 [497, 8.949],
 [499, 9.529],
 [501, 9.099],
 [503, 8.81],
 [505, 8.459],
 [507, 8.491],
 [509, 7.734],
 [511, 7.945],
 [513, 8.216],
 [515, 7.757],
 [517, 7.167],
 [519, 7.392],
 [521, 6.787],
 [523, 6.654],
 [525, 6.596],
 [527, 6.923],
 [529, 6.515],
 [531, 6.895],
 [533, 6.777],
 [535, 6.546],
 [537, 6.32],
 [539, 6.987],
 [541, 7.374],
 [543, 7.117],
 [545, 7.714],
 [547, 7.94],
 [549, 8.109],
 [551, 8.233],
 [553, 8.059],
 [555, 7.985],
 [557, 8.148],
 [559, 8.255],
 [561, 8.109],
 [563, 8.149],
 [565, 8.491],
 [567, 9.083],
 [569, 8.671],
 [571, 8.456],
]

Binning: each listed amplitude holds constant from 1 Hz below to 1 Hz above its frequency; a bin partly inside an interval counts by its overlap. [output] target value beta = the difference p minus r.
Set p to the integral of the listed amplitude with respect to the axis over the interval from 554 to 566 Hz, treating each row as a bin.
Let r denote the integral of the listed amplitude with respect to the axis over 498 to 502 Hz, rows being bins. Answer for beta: 61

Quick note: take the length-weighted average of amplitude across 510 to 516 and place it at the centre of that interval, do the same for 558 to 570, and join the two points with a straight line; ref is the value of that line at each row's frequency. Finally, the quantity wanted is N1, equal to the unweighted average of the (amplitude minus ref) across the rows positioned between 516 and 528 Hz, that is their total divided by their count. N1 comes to -1.1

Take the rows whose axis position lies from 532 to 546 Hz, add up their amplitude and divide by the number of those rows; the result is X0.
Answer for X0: 7.0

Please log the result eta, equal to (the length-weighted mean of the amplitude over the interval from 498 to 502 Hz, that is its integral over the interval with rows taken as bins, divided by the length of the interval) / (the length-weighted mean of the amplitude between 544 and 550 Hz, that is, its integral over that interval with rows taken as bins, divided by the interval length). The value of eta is 1.18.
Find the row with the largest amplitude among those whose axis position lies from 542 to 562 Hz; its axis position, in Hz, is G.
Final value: 559 Hz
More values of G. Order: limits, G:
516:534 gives 519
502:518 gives 503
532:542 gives 541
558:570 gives 567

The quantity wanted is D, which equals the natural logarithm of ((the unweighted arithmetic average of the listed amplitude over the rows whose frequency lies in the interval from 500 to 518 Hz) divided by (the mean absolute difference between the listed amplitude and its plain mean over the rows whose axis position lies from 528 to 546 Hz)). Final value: 3.2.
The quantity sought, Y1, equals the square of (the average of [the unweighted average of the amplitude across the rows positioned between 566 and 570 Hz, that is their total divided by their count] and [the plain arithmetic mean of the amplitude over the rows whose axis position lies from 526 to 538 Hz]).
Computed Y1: 60.4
